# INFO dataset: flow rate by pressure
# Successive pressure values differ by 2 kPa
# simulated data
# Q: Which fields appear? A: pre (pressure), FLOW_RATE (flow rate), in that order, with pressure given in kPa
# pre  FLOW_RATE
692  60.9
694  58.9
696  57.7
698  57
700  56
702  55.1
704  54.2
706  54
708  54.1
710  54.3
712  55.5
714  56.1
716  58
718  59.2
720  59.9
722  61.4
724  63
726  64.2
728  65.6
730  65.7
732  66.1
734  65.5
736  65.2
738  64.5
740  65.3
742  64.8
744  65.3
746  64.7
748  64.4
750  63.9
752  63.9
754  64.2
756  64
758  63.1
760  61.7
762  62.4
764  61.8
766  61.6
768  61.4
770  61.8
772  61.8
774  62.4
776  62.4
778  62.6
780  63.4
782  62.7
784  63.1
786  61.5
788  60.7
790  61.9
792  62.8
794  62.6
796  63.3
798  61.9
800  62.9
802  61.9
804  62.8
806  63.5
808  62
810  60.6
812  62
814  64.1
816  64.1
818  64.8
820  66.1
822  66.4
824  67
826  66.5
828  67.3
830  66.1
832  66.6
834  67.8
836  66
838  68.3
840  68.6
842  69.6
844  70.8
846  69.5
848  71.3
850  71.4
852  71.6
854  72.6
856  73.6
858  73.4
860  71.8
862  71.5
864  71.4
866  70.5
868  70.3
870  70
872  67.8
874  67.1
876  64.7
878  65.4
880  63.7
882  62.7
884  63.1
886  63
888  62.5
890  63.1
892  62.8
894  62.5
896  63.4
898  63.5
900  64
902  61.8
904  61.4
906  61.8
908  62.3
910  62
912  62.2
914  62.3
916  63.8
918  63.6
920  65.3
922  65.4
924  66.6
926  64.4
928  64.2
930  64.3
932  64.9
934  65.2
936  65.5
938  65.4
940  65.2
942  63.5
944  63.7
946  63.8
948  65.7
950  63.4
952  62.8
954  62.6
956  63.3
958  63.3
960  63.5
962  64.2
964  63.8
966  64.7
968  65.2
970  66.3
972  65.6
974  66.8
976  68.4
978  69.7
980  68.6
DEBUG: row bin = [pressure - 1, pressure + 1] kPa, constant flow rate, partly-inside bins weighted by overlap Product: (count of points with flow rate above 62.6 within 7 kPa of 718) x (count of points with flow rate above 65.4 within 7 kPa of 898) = 0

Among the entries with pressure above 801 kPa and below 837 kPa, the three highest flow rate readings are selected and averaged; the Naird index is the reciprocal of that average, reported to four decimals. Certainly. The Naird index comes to 0.0148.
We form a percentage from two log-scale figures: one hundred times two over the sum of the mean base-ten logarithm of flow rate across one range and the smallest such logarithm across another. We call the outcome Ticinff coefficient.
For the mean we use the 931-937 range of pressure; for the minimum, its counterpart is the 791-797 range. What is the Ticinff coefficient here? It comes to 55.4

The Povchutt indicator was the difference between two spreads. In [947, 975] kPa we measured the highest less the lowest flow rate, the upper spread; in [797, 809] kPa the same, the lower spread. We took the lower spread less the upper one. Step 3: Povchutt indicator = -3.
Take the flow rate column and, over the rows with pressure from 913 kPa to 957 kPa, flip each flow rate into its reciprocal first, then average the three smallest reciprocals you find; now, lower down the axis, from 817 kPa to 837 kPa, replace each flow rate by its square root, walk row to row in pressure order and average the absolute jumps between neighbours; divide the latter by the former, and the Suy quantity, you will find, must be 3.7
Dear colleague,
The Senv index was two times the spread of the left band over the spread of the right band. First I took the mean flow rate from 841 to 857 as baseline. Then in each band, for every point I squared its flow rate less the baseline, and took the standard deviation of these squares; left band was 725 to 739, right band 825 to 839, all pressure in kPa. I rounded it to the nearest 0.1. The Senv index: 2.3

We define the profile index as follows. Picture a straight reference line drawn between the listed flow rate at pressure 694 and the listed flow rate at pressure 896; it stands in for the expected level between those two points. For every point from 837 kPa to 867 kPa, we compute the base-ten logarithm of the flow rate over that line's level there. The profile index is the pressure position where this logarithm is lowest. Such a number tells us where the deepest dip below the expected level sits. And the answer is 838 kPa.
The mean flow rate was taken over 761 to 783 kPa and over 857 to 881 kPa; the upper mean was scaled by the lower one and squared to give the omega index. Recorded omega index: 1.2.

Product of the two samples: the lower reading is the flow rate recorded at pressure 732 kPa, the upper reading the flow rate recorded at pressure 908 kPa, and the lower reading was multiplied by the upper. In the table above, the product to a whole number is 4118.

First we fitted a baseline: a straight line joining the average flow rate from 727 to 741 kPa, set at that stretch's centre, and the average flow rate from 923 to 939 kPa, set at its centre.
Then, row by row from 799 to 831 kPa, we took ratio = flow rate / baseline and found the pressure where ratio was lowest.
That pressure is 810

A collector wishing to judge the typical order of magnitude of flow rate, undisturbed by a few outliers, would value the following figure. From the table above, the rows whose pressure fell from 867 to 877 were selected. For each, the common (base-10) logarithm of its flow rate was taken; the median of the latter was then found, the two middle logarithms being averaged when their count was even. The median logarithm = 1.83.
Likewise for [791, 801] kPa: 1.80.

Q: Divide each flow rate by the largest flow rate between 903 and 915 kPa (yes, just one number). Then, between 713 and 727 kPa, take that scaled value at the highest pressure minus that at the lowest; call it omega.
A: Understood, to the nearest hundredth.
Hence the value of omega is 0.13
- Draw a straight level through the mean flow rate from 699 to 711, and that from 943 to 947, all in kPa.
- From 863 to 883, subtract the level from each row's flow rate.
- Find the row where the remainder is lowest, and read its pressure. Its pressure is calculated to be 882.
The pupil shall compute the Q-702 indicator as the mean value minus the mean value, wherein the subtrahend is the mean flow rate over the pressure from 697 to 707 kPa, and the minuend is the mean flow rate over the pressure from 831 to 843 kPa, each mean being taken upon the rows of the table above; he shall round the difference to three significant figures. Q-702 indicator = 12.6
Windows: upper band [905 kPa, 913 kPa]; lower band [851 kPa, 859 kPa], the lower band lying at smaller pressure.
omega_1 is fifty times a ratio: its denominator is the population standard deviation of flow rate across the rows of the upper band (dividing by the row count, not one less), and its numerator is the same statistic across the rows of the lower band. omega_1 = 205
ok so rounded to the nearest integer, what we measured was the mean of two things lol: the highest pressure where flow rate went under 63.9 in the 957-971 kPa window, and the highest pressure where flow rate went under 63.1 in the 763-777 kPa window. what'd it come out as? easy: 870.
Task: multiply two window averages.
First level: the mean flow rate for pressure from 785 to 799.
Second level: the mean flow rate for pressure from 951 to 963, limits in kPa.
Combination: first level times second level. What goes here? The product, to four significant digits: 3930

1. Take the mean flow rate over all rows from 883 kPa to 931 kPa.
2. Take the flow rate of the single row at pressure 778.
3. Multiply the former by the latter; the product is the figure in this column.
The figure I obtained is 3963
